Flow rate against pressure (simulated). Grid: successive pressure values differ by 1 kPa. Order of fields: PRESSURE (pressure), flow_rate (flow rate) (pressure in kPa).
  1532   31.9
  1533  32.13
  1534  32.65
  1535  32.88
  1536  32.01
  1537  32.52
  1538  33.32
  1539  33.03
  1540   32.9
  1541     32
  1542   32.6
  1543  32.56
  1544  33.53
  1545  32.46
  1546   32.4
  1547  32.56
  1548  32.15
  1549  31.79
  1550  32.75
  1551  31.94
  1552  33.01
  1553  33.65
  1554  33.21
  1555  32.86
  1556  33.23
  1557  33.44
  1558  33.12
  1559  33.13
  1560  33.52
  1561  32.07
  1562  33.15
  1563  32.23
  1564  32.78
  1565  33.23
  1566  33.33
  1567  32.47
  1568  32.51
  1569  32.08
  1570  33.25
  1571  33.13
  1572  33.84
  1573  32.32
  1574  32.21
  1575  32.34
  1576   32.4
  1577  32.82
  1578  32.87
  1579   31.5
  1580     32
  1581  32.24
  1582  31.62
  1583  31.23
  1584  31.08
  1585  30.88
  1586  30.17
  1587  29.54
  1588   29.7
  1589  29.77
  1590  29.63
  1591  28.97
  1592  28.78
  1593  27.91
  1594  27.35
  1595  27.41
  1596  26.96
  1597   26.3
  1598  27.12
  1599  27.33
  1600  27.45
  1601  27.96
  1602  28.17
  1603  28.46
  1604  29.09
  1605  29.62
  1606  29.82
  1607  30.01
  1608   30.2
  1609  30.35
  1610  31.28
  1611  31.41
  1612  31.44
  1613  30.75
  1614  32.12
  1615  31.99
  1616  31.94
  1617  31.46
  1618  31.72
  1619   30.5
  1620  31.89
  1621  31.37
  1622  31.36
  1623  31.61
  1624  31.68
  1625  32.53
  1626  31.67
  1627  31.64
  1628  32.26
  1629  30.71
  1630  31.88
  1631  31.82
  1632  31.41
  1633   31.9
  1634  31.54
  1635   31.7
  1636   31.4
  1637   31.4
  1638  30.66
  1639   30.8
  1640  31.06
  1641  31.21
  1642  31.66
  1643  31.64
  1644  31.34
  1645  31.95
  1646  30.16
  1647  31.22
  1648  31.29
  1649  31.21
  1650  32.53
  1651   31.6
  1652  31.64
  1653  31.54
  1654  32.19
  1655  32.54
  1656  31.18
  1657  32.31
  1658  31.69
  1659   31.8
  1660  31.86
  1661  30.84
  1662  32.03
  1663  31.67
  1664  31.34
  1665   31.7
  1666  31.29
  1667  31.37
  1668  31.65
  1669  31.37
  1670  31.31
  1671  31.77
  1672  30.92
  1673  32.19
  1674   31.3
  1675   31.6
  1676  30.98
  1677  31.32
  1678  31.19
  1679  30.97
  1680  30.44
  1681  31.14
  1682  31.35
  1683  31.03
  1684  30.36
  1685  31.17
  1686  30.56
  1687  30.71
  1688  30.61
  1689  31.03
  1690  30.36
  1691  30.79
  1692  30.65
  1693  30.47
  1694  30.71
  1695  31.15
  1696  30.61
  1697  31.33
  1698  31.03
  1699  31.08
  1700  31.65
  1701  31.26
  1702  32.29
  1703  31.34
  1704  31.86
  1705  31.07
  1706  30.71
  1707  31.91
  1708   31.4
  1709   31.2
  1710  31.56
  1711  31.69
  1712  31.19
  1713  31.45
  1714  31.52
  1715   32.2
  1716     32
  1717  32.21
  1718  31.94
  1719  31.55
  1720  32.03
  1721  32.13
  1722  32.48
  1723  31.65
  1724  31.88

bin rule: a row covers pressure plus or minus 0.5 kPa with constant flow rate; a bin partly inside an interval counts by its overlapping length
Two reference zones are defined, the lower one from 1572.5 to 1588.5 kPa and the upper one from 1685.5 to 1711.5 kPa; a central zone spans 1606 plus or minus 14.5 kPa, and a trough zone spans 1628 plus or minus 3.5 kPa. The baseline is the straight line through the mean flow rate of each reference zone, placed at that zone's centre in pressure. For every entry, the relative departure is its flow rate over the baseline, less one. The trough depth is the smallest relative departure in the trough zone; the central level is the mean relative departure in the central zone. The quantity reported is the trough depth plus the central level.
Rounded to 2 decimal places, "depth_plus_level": -0.08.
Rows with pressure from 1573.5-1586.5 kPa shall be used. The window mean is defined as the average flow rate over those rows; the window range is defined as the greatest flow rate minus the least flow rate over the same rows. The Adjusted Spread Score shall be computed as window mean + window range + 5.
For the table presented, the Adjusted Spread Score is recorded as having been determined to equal 39.5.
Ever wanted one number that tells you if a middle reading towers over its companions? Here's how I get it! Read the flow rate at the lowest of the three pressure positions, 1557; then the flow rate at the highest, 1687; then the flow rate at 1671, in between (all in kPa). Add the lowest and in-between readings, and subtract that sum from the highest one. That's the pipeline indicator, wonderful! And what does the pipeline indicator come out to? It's -34.5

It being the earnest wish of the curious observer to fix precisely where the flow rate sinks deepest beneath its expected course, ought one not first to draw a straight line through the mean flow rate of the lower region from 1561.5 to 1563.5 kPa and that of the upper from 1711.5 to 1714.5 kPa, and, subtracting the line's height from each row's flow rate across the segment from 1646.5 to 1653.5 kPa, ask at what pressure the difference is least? 1647 kPa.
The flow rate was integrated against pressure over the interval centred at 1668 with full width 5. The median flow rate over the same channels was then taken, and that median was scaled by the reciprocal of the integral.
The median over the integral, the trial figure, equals 0.20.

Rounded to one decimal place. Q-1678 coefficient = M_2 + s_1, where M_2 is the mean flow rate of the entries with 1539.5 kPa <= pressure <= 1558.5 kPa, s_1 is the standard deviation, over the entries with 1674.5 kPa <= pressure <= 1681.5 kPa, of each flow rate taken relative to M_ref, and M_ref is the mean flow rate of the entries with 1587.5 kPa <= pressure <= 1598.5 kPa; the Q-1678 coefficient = 33.1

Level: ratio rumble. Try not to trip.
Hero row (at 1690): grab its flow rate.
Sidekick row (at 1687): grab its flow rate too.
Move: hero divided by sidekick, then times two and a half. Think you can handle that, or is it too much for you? 2.47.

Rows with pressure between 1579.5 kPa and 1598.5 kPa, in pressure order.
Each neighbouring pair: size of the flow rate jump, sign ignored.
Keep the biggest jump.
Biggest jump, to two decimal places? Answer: 0.87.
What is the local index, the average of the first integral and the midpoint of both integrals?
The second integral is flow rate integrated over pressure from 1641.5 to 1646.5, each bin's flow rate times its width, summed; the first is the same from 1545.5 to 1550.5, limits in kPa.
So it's 160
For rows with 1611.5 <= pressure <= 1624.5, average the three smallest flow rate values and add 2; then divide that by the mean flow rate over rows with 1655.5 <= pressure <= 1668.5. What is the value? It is 1.04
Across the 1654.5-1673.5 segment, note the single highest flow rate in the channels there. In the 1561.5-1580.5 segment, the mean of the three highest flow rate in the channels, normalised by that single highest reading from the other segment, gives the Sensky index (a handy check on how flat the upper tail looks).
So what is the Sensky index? 1.03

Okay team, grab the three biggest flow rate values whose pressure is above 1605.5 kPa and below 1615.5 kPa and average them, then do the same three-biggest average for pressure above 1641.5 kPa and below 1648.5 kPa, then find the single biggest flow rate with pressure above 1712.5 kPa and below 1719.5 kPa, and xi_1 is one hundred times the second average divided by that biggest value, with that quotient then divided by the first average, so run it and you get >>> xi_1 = 3.1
